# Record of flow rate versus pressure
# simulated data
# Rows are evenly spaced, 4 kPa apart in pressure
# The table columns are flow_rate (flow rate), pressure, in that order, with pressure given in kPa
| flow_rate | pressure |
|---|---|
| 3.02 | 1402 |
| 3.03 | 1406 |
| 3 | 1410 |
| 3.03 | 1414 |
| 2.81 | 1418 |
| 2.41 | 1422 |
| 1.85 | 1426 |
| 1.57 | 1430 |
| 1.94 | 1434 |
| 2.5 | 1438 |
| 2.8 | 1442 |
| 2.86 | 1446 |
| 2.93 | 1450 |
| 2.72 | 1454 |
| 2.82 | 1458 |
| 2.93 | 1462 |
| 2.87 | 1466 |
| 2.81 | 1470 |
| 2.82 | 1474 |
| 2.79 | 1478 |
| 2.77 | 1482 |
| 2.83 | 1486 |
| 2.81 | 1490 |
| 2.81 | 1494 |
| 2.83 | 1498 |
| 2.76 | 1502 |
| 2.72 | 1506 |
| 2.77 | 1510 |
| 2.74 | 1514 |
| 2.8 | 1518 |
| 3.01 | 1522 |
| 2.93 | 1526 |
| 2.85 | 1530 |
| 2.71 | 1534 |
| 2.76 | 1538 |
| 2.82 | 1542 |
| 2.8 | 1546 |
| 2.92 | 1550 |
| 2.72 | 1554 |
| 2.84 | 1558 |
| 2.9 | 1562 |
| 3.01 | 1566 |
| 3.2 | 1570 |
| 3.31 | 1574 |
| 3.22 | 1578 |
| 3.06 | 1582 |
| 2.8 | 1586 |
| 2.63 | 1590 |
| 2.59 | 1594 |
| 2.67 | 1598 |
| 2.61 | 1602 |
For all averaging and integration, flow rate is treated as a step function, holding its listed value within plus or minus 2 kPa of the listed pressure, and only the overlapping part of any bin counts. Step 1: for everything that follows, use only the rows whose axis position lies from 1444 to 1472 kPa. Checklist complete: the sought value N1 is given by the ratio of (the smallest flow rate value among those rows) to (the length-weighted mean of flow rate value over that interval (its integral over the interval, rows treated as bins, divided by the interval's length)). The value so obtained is 0.95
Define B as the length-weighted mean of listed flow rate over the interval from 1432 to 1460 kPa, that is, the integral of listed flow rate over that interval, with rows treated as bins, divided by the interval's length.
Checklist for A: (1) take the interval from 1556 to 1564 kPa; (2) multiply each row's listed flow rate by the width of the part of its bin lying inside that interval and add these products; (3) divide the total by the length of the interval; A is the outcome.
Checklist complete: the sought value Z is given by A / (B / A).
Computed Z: 3.1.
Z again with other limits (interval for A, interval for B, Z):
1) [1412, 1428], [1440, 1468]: 2.2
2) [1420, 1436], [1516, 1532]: 1.3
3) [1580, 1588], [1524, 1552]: 3.0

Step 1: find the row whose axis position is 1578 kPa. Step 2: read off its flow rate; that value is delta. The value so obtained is 3.22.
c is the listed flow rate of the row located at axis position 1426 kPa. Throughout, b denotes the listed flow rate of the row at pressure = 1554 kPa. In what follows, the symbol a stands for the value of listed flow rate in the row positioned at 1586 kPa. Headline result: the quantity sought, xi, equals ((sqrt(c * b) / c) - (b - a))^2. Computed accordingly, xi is 1.7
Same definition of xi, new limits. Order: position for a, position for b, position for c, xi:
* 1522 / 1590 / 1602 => 1.9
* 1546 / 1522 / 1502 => 0.7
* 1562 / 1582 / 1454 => 0.8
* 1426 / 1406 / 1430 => 0.0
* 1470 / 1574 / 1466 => 0.3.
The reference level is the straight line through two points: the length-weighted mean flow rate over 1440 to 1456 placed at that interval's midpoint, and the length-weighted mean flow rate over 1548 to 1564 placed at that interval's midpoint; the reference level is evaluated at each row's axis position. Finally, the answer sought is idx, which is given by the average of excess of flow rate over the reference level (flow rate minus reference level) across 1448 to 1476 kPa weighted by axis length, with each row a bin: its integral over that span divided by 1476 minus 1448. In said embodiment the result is 0.01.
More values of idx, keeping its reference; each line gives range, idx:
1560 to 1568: 0.11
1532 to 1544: -0.08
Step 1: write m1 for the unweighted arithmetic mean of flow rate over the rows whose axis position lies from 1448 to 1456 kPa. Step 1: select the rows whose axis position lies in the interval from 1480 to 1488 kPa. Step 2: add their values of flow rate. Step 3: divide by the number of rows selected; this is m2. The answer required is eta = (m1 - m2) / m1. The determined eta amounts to 0.01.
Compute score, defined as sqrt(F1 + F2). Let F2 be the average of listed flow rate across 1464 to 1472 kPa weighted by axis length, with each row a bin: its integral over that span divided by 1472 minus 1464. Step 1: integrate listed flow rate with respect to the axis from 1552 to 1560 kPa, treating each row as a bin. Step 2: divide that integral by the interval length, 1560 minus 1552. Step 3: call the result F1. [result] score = 2.37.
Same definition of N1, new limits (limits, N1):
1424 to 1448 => 0.70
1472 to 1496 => 0.99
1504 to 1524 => 0.97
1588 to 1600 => 0.98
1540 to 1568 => 0.95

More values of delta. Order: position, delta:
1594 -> 2.59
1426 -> 1.85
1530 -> 2.85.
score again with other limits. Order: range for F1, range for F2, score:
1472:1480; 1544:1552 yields 2.38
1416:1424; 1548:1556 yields 2.33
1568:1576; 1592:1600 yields 2.43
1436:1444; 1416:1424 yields 2.29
